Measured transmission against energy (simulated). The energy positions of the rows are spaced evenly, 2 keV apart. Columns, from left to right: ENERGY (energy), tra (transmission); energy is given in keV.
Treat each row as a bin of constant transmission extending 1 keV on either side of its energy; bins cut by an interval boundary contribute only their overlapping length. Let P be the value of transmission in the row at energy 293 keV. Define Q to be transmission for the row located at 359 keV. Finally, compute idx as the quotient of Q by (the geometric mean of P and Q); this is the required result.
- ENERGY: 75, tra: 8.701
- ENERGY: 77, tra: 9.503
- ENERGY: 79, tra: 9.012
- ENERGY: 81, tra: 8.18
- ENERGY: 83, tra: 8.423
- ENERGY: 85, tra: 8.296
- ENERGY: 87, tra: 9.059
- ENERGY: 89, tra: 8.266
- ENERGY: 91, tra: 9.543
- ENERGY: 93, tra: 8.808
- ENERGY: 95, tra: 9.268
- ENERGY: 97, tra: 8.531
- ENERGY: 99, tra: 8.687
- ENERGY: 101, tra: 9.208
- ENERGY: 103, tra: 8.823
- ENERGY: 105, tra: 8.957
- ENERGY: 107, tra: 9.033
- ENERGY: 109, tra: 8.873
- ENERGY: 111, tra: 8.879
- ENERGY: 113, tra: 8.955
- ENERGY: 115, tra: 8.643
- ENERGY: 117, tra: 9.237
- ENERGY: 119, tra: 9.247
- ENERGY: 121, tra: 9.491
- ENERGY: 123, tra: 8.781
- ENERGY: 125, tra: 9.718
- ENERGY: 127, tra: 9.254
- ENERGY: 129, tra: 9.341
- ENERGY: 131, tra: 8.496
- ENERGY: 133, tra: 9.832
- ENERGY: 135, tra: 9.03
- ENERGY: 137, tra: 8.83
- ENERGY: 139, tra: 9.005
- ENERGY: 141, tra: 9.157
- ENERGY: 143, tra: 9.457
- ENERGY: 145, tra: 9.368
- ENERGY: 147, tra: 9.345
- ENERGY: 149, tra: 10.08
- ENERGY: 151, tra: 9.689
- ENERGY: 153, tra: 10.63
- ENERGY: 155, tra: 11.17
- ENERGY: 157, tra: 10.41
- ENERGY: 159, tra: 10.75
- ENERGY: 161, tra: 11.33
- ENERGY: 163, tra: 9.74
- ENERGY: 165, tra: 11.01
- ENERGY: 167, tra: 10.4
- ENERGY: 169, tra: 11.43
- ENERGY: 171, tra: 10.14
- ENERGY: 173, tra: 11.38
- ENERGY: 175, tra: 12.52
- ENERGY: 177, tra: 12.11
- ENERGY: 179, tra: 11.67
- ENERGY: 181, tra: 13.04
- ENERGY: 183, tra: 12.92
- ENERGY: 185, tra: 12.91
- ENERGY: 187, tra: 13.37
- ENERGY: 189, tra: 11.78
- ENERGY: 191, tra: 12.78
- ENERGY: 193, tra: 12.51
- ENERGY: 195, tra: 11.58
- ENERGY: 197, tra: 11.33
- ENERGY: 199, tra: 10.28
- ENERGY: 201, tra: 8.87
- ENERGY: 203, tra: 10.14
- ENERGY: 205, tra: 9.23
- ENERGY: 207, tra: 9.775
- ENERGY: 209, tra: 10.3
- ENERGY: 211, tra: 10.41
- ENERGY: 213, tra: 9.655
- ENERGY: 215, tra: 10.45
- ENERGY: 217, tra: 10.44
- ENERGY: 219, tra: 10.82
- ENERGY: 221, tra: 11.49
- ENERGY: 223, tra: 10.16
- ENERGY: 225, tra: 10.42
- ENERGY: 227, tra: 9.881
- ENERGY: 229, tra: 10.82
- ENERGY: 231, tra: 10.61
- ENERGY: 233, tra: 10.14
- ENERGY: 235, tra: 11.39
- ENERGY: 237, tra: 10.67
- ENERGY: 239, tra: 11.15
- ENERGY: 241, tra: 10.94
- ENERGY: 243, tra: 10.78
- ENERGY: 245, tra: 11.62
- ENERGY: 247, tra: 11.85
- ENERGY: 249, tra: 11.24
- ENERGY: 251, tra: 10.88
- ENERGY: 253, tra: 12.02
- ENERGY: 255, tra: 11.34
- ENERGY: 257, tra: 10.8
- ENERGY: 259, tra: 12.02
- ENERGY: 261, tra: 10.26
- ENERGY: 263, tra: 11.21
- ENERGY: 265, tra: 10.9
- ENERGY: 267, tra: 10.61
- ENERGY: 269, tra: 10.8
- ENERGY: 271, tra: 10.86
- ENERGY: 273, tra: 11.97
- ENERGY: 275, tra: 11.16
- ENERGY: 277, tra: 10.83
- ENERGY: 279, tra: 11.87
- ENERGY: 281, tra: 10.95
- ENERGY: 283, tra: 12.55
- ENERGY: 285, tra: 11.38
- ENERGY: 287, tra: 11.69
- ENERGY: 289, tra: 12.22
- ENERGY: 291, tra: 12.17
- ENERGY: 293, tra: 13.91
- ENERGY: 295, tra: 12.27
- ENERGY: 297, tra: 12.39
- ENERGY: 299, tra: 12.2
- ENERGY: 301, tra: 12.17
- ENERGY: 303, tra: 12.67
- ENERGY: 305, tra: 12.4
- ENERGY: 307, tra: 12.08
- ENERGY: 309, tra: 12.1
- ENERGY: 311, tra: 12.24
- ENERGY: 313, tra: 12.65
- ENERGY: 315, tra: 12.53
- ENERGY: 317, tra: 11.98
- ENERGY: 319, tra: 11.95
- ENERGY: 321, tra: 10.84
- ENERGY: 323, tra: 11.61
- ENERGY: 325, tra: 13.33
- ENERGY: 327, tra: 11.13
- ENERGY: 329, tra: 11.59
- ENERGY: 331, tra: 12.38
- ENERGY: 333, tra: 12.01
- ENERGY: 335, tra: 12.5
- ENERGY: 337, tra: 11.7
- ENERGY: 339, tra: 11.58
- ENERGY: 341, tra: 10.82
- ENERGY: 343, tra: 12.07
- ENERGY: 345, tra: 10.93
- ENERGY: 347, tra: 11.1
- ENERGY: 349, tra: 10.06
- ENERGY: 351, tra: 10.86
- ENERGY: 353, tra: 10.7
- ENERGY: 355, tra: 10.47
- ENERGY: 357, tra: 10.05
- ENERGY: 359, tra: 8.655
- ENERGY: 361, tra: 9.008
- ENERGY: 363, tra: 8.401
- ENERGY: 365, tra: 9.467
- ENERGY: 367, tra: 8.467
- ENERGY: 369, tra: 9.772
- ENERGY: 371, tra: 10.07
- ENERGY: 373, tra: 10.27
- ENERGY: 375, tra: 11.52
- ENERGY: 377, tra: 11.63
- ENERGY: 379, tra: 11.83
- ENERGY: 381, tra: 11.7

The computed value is 0.79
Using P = 13.91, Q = 8.655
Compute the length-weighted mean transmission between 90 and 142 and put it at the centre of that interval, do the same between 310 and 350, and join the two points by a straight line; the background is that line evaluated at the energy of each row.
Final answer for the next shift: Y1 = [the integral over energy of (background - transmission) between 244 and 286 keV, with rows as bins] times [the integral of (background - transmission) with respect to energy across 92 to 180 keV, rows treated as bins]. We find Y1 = 568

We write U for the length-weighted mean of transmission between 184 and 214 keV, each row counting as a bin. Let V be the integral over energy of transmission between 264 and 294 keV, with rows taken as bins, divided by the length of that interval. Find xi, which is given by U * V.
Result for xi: 127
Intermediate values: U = 11.0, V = 11.6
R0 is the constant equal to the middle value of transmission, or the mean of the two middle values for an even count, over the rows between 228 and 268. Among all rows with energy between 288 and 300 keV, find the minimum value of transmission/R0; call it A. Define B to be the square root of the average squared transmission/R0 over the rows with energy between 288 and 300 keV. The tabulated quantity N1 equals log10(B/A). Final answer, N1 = 0.013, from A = 1.11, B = 1.149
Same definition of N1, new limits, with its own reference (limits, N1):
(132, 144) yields 0.019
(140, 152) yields 0.017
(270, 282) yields 0.018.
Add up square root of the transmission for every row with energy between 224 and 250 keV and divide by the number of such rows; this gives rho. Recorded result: 3.30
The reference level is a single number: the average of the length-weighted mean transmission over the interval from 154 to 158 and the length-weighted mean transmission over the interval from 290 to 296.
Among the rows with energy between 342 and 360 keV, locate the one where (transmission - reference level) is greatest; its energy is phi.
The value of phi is 343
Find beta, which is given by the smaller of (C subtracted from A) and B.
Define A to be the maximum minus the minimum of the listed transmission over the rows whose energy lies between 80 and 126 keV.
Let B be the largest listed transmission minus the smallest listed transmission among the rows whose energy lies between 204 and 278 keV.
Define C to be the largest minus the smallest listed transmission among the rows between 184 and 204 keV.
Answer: -3.0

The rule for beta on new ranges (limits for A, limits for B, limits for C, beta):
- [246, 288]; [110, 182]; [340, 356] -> 0.3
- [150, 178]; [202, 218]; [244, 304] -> -0.8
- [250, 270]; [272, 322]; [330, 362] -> -2.1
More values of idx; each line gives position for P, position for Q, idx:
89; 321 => 1.15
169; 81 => 0.85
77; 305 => 1.14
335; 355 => 0.92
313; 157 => 0.91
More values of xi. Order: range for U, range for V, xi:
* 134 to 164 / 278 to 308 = 120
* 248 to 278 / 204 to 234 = 115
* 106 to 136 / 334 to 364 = 97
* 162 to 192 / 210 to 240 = 125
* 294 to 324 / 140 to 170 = 125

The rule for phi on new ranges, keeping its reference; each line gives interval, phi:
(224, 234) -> 229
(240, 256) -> 253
